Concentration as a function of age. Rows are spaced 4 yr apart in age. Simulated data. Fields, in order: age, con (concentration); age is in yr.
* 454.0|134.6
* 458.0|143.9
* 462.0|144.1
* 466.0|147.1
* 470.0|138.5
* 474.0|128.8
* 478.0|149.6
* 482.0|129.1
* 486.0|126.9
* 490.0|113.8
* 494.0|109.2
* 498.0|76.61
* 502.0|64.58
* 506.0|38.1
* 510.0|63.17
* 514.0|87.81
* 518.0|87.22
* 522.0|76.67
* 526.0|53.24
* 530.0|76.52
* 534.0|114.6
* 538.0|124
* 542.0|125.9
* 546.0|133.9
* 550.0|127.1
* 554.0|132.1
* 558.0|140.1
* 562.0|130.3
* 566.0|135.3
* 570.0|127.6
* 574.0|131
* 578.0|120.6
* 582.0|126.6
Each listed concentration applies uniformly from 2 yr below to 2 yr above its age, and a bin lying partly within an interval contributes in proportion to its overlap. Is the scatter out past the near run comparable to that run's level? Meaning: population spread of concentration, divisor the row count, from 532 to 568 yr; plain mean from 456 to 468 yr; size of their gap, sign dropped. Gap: 138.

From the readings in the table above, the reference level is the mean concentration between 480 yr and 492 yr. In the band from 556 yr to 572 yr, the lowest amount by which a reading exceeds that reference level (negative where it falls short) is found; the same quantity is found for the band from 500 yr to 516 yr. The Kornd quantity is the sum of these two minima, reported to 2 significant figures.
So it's -81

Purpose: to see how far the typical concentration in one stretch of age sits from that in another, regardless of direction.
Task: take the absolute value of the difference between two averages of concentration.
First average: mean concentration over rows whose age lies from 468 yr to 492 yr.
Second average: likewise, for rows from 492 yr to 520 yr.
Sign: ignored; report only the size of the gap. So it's 56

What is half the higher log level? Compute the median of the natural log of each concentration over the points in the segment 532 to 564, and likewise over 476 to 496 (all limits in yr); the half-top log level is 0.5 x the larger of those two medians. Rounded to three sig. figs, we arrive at 2.43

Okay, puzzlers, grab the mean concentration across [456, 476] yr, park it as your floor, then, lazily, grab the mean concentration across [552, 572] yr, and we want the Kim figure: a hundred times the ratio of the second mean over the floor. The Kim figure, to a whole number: 95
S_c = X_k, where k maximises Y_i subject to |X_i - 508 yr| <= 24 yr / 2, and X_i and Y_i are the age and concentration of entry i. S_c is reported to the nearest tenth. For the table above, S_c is 514.0 yr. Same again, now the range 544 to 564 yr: 558.0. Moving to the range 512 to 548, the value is 546.0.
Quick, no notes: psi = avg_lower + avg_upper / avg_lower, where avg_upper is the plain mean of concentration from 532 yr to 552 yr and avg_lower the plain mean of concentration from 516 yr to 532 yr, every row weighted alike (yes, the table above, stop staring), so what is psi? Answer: 75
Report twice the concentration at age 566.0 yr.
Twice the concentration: 271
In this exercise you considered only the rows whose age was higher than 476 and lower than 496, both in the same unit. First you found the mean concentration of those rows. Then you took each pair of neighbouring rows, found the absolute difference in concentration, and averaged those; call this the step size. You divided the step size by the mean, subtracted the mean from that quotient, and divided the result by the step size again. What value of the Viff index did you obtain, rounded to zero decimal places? -12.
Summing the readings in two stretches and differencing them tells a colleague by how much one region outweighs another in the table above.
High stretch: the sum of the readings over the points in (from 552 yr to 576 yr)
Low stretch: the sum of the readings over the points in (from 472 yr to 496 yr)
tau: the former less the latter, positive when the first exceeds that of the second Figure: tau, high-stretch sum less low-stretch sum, 39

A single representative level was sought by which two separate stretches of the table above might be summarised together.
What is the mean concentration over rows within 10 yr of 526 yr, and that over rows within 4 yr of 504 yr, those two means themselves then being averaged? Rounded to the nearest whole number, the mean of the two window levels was 66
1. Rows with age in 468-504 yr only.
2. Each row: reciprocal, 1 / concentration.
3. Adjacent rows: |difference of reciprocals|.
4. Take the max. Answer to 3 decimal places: 0.004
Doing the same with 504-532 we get 0.010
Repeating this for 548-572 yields 0.001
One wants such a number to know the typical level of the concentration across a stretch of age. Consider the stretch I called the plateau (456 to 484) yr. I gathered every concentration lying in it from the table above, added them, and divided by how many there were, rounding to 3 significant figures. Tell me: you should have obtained 140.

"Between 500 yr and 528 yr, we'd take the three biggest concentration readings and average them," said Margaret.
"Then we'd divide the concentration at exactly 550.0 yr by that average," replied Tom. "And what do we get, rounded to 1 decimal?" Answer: 1.5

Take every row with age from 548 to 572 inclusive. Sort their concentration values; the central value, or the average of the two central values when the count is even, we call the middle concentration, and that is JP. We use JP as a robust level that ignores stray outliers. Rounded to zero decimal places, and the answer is 131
